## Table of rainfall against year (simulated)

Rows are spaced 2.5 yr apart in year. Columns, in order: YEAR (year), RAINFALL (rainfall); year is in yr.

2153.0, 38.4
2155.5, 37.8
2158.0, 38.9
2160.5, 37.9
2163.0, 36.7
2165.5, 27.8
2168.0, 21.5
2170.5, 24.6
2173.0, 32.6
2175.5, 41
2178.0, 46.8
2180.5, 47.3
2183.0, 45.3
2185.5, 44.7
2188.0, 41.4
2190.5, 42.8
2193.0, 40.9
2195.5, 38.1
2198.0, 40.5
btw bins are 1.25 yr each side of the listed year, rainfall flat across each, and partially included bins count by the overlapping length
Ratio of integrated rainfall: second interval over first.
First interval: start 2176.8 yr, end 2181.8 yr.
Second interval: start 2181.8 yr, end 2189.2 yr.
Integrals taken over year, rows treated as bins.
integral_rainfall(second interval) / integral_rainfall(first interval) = 1.4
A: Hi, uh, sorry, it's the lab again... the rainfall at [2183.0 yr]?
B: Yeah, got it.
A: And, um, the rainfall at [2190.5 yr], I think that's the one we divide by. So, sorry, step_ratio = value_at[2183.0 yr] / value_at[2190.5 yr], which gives 1.1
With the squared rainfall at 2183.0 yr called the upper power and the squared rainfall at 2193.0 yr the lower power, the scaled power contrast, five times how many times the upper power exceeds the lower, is 6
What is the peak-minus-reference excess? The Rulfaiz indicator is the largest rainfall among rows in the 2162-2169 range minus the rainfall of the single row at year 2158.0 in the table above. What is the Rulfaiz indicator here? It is -2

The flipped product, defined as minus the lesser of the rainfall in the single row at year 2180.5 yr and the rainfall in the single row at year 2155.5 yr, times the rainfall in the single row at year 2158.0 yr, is -1470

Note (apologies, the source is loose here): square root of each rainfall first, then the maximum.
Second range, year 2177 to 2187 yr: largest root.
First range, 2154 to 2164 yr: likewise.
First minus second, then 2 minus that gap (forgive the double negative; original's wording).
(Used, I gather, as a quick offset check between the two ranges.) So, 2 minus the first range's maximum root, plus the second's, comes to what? 2.64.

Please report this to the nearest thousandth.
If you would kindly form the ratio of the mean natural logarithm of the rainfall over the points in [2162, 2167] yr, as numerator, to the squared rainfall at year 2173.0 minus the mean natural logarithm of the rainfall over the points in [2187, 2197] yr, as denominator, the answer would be 0.003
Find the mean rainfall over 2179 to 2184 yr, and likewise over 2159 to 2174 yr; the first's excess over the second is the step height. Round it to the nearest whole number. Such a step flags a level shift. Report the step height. 16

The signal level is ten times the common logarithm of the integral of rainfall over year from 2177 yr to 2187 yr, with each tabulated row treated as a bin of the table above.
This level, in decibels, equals 26.6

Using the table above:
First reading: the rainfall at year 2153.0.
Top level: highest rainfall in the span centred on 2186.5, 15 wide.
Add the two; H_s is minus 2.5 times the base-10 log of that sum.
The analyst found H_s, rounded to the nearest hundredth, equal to -4.83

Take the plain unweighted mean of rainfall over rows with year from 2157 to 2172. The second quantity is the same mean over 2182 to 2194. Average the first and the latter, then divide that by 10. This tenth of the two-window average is 3.71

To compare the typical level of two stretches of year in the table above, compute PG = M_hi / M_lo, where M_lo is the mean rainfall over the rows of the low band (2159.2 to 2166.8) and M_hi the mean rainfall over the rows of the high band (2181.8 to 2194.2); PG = 1.26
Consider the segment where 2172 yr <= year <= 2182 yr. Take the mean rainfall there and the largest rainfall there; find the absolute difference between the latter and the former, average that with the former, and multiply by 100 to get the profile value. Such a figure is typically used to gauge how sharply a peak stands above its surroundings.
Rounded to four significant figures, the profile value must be 2365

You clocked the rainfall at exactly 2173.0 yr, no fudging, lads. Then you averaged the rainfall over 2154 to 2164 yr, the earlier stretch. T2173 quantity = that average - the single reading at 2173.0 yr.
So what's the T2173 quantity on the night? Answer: 5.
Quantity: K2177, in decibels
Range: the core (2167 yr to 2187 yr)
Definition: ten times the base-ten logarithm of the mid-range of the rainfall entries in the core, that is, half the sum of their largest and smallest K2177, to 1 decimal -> 15.4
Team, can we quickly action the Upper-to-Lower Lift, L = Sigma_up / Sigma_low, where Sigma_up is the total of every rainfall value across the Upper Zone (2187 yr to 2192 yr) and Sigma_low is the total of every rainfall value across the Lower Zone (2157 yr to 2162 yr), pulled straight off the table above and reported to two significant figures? 1.1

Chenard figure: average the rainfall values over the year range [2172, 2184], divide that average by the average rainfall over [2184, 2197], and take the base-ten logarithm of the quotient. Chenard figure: 0.01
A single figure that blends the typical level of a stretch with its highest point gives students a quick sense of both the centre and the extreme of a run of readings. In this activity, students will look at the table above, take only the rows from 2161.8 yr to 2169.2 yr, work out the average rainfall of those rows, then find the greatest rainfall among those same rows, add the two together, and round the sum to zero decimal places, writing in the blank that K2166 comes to 65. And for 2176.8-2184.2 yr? 94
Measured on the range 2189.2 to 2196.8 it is 83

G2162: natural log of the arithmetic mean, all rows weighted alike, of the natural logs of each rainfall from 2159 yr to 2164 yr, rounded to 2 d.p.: 1.29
